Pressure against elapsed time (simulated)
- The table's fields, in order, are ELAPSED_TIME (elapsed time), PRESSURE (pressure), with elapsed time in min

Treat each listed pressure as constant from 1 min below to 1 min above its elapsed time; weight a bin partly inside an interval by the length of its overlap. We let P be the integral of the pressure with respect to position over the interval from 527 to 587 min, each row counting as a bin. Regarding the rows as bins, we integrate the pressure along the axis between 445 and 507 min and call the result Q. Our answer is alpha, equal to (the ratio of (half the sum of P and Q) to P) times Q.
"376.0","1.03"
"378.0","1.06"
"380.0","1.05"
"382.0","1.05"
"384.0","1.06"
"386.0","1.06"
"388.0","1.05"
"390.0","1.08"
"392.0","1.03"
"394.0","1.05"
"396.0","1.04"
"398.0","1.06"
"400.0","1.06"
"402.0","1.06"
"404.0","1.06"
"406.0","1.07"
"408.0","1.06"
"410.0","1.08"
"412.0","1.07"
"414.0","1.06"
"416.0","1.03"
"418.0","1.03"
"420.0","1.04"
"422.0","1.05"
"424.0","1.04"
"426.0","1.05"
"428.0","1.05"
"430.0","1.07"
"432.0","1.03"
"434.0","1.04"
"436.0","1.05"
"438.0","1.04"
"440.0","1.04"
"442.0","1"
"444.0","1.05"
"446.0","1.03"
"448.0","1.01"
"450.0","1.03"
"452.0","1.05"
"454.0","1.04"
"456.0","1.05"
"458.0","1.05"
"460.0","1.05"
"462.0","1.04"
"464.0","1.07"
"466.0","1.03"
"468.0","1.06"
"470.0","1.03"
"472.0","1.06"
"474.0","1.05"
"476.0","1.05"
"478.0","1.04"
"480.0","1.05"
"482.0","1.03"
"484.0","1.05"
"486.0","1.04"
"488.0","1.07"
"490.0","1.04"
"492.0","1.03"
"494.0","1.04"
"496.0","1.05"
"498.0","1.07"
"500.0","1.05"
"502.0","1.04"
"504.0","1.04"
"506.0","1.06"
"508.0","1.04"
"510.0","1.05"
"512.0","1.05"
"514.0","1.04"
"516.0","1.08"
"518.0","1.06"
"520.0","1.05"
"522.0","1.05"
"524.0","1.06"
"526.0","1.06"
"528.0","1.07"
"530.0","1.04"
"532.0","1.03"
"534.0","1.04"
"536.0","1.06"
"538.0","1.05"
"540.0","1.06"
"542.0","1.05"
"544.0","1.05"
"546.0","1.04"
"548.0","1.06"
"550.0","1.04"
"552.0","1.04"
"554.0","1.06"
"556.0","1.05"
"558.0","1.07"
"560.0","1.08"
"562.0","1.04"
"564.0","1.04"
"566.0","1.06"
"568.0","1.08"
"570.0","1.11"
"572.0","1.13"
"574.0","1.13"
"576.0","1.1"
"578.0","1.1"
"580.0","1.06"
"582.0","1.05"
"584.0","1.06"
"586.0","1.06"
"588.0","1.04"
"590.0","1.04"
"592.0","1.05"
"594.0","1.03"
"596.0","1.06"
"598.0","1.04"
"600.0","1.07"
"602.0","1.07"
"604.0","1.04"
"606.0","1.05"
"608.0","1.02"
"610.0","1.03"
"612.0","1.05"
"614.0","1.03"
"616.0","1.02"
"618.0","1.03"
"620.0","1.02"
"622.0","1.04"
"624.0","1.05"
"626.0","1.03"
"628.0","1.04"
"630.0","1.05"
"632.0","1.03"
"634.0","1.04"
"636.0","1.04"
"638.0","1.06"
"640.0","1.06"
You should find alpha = 65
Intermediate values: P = 63.8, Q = 65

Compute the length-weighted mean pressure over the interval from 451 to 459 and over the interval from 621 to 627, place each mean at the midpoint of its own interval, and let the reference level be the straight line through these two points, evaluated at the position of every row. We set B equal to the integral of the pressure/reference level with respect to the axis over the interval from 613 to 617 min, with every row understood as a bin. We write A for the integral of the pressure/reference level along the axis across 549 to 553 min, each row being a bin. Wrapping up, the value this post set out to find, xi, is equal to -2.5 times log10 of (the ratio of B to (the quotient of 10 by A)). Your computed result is -0.491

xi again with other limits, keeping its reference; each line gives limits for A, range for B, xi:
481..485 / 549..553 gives -0.500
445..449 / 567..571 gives -0.534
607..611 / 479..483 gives -0.487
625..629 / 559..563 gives -0.523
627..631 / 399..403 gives -0.526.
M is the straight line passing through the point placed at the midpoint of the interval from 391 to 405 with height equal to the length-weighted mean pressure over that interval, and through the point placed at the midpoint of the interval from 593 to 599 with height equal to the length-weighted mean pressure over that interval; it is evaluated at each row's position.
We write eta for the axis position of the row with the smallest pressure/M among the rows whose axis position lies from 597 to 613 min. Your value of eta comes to 608.0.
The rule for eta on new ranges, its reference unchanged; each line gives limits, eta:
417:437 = 418.0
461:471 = 466.0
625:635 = 626.0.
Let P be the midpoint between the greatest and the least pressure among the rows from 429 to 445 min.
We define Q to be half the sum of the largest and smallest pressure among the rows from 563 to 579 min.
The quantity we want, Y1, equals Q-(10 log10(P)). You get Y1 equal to 0.936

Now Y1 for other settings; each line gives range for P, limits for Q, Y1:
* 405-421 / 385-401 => 0.822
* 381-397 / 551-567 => 0.827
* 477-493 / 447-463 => 0.818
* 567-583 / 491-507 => 0.676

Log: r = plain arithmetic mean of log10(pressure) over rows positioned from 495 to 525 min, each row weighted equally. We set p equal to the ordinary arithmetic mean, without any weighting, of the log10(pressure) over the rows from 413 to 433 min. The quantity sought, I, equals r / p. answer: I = 1.2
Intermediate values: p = 0.0191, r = 0.0223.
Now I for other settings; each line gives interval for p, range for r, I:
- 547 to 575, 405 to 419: 0.8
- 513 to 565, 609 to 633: 0.7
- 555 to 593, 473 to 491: 0.7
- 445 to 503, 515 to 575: 1.4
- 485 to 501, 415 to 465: 0.8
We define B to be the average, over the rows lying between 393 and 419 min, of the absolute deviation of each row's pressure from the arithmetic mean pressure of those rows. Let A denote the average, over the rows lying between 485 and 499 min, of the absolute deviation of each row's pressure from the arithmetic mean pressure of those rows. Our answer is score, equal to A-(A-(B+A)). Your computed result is 0.0241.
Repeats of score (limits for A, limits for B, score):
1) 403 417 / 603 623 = 0.0198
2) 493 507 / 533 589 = 0.0288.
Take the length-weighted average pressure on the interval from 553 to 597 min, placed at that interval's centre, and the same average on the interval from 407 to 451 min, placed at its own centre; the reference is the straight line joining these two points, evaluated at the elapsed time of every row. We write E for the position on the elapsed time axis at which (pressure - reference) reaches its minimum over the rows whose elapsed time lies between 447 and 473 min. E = 448.0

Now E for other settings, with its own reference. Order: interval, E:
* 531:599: 594.0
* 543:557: 552.0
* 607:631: 620.0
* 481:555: 532.0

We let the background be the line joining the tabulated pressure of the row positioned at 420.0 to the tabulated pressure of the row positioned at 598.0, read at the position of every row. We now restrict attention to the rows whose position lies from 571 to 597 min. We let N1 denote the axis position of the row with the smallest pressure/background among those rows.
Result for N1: 594.0 min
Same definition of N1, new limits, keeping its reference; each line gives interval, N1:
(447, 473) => 448.0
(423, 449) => 442.0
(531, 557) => 532.0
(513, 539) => 532.0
